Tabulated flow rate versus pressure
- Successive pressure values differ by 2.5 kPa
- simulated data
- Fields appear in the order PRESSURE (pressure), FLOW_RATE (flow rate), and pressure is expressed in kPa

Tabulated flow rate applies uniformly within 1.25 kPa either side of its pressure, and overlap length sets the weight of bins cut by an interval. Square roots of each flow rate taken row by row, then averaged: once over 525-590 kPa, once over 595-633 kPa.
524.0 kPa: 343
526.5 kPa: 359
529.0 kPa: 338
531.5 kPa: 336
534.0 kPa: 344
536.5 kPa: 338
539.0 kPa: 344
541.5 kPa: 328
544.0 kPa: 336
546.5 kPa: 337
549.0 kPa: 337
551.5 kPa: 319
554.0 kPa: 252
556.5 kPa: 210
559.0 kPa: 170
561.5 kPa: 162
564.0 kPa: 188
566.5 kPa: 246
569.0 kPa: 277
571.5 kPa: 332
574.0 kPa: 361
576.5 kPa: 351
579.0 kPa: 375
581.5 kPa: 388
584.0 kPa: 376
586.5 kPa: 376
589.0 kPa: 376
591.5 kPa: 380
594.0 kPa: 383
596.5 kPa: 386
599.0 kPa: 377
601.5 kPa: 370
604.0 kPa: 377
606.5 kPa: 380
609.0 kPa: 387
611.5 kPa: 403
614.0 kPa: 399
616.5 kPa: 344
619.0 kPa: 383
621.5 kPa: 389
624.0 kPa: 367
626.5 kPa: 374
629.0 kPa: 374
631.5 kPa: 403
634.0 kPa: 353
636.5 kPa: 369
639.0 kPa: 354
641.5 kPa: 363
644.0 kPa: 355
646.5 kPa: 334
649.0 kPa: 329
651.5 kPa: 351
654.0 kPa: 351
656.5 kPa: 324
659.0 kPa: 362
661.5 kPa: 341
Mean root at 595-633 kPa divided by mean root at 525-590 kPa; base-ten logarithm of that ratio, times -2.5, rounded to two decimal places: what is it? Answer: -0.11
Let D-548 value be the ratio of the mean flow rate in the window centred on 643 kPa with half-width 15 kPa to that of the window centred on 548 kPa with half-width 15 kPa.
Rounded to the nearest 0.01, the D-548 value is 1.23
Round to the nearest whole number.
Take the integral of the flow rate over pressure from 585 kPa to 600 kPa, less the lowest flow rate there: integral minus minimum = 5319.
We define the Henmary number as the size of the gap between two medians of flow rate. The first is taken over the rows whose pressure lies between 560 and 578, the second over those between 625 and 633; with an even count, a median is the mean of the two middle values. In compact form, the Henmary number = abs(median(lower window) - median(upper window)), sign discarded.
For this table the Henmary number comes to 97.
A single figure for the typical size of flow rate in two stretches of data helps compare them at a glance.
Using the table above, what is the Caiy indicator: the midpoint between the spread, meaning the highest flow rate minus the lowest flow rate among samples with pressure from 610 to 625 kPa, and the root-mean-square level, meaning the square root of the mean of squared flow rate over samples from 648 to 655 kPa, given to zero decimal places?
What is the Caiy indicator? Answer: 201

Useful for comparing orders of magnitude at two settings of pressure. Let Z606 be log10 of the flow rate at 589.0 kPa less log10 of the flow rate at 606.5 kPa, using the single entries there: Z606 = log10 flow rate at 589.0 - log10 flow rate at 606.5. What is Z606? 0.00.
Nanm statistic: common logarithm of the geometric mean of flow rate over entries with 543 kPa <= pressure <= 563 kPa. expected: 2.41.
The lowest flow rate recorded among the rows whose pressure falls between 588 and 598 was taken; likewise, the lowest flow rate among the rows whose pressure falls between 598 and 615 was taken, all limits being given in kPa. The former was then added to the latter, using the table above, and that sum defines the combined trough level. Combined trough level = 746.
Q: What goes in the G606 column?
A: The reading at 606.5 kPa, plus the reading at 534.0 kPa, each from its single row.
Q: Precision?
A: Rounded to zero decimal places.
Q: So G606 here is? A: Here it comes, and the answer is 724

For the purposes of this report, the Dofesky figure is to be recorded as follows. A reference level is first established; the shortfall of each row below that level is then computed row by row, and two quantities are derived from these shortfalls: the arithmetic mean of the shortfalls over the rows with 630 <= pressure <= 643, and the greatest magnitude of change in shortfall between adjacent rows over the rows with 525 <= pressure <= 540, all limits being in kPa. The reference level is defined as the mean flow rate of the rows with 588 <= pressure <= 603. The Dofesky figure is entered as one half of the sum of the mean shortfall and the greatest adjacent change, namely 16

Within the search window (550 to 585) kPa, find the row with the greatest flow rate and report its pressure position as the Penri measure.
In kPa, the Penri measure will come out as 581.5 kPa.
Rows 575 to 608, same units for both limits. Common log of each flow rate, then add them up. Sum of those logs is 33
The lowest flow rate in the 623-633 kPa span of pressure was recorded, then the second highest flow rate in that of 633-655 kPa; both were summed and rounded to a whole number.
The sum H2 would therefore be 730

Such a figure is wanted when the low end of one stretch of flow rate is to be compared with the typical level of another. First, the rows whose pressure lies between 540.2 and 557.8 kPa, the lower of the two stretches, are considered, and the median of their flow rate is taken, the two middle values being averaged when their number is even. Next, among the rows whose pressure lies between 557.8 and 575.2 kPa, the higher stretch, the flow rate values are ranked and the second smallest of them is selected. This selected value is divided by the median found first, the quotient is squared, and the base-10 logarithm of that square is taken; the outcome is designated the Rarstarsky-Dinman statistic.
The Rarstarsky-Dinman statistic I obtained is -0.57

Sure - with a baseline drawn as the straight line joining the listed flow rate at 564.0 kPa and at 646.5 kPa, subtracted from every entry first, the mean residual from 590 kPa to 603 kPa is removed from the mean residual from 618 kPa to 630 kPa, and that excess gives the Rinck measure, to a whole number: -50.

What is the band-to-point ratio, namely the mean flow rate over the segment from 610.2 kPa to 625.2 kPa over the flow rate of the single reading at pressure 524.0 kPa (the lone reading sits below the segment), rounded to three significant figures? 1.11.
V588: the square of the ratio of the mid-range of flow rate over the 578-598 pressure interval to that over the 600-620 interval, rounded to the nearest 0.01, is 1.04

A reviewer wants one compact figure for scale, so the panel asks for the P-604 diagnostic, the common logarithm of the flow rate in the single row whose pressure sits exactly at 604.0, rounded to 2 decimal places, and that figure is 2.58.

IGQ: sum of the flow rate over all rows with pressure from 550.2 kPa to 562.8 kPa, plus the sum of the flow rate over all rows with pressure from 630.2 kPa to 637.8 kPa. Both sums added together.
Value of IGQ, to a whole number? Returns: 2238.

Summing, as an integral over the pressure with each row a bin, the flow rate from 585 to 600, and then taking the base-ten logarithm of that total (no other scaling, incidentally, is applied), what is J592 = 3.8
